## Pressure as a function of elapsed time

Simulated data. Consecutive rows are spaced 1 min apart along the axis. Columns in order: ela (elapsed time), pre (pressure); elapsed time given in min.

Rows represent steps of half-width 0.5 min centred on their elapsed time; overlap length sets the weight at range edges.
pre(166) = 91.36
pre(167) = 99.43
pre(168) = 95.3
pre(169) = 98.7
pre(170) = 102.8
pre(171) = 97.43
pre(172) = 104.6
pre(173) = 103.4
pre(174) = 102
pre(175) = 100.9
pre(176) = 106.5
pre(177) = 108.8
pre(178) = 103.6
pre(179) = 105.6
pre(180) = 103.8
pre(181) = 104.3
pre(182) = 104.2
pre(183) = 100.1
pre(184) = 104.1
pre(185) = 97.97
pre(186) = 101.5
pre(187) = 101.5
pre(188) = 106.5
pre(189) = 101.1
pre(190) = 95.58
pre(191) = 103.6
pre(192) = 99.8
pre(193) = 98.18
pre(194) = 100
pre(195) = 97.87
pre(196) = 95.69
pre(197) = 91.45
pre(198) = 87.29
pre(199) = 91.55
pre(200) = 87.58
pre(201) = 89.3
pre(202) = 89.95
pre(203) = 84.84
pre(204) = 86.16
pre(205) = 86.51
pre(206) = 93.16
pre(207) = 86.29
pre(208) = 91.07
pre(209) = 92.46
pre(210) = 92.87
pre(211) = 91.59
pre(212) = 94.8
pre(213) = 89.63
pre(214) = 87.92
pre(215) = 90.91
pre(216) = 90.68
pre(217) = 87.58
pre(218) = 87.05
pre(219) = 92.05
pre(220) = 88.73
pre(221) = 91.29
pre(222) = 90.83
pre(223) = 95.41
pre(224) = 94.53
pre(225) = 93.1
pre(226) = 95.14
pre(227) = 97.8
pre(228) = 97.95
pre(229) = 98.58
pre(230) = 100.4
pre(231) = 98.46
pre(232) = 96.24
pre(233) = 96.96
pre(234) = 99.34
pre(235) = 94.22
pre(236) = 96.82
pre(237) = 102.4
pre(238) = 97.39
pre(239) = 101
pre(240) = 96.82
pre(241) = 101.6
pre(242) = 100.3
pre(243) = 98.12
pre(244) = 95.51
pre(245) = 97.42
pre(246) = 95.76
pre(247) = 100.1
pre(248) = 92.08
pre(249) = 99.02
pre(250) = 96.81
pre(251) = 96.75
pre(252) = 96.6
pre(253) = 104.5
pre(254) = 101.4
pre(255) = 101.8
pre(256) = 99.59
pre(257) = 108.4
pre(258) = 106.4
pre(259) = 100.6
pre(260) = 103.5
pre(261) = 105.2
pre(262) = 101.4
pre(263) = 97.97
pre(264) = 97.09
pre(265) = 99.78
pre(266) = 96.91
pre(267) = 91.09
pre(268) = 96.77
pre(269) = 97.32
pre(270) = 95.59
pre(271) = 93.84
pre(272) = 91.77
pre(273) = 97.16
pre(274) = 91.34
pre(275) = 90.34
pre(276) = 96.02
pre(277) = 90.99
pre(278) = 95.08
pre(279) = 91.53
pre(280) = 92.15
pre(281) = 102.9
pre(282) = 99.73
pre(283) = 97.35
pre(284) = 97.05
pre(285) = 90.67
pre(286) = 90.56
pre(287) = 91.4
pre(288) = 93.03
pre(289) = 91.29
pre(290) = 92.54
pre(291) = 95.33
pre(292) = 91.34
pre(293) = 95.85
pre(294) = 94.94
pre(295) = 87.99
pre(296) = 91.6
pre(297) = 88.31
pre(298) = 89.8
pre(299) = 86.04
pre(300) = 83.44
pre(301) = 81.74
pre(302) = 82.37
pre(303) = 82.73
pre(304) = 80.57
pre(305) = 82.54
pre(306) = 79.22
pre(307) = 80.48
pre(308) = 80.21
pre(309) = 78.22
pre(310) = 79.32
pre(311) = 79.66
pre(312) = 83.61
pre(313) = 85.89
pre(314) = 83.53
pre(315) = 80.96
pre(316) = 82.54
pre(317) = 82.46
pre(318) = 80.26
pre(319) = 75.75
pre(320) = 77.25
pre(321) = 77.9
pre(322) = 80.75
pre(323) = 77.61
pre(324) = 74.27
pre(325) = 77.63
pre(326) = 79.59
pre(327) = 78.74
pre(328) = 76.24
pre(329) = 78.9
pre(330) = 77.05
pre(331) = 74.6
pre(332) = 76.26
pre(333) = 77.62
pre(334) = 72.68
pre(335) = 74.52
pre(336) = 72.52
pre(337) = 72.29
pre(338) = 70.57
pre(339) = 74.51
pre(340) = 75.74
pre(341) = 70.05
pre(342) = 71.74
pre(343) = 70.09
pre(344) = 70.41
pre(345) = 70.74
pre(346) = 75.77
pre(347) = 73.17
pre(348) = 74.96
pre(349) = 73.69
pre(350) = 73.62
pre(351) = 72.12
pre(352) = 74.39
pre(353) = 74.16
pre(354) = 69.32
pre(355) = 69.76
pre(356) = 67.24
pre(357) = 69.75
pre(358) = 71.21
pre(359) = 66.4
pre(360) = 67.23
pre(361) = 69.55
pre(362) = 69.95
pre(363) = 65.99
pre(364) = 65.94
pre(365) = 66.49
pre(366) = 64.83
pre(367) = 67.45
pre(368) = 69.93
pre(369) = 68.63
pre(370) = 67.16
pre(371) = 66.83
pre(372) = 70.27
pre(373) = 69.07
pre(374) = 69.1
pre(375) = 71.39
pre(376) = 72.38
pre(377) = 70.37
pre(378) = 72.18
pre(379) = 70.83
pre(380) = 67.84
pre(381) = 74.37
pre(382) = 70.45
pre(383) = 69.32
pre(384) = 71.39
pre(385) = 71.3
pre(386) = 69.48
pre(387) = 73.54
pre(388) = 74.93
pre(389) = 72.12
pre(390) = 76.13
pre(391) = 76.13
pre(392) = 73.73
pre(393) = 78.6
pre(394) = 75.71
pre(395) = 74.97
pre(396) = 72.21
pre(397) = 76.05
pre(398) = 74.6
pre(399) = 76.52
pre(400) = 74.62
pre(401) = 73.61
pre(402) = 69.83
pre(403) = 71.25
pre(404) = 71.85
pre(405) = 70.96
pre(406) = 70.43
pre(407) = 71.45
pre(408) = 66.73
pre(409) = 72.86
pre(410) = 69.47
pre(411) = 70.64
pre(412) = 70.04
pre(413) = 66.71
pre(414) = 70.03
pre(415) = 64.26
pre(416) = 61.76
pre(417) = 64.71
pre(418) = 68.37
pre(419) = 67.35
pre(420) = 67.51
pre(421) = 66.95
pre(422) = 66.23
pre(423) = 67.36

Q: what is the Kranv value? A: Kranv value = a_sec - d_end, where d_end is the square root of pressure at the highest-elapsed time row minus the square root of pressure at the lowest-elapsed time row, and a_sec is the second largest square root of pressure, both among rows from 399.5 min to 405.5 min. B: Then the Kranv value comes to 8.8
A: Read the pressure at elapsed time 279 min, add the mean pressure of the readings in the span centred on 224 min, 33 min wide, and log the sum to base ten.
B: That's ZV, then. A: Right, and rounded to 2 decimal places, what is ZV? 2.27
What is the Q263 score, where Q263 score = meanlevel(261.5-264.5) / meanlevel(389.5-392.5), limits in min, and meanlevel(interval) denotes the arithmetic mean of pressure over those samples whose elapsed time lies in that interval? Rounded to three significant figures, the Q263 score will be 1.31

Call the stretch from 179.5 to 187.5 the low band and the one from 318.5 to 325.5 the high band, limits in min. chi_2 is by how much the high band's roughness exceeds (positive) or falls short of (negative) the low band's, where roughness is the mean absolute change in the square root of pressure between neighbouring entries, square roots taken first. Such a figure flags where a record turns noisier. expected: 0.01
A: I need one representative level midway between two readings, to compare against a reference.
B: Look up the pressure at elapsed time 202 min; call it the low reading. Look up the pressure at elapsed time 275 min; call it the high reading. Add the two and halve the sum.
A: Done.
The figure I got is 90.1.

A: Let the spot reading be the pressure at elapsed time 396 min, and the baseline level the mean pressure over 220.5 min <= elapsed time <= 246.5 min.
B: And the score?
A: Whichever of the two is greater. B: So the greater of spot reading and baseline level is 97.1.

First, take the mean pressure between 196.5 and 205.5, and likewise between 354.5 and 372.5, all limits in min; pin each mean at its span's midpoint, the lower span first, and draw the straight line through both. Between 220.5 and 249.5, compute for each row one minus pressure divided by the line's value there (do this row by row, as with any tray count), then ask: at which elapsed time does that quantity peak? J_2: 222 min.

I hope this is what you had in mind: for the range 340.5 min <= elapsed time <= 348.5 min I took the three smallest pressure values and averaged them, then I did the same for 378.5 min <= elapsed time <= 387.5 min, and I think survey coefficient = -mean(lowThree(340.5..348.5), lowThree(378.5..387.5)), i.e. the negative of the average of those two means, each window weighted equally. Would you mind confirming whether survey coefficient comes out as -69.5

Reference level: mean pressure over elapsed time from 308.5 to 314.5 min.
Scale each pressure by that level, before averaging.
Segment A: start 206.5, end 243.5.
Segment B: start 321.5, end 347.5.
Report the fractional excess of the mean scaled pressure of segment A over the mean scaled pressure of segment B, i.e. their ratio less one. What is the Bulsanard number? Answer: 0.26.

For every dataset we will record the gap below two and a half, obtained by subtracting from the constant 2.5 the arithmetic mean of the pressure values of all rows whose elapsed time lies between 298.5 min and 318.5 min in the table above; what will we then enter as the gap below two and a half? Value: -79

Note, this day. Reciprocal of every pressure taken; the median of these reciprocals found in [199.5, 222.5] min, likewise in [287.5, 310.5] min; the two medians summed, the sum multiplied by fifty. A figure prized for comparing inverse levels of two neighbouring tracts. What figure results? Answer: 1.14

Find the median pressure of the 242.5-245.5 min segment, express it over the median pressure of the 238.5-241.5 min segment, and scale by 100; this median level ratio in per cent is 96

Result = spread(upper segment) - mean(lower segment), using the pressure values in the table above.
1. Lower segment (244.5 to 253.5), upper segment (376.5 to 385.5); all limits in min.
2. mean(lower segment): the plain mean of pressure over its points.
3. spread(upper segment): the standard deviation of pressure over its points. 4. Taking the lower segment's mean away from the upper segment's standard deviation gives -96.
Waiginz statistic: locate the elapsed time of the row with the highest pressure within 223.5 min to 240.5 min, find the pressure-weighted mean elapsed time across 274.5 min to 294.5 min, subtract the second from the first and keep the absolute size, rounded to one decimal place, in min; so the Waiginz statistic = 47.5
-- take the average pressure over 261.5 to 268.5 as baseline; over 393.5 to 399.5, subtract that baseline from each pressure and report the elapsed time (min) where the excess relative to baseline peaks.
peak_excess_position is 399 min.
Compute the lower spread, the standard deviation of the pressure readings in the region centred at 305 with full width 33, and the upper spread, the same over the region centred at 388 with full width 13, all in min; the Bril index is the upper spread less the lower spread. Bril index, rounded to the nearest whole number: -3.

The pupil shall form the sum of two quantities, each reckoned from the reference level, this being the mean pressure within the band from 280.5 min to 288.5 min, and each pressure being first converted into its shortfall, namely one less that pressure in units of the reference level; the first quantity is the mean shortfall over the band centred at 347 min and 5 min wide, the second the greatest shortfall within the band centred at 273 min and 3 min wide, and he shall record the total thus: 0.27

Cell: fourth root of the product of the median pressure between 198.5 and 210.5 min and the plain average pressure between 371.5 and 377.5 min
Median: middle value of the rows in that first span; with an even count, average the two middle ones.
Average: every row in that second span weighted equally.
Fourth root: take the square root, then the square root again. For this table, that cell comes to 8.91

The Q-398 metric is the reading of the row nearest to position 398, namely 74.6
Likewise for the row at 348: 74.96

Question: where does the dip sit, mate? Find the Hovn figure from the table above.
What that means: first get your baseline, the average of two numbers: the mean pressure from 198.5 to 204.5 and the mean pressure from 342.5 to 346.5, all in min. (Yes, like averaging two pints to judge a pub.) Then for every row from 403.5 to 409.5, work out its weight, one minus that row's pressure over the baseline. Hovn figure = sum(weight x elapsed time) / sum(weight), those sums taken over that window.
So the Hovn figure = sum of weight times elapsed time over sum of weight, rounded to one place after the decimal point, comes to 406.6 min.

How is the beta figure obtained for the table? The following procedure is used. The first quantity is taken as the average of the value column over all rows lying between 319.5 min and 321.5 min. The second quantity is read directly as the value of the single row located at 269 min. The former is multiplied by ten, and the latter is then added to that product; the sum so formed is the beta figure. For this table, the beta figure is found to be 873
